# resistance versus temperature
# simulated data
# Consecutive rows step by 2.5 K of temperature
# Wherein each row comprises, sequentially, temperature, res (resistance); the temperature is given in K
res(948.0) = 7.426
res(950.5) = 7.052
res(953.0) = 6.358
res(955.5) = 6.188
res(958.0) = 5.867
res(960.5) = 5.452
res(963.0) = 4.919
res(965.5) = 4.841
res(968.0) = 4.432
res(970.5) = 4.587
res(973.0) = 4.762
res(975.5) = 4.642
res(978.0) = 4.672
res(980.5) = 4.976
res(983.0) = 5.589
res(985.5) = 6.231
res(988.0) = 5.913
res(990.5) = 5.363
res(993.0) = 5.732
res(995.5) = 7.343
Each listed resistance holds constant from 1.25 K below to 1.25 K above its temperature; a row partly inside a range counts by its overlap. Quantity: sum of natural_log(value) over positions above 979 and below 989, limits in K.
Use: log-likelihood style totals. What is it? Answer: 6.9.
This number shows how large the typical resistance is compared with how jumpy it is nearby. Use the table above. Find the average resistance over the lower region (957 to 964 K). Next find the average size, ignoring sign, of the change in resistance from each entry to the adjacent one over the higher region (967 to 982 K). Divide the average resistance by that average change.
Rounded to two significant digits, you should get 35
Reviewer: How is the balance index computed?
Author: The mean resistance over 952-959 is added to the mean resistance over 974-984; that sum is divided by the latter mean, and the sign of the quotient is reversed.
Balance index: -2.2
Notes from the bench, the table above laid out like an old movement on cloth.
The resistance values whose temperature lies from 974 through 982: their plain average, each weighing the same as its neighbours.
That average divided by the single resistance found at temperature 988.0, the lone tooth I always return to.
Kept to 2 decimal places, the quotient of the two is 0.81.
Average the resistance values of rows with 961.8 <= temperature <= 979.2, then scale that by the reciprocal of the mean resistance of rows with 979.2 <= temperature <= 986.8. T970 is 0.84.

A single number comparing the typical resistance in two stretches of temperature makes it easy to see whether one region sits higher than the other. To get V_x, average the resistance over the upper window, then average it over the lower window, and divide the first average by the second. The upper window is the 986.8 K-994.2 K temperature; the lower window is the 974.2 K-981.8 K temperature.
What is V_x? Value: 1.19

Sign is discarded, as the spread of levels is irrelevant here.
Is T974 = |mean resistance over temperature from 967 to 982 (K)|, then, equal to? 4.7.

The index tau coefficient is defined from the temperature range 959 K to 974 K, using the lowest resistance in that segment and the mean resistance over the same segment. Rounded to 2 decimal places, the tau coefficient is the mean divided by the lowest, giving 1.09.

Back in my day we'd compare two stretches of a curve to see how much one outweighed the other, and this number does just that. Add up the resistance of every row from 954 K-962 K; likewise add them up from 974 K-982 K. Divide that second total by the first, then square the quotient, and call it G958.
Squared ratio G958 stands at 0.67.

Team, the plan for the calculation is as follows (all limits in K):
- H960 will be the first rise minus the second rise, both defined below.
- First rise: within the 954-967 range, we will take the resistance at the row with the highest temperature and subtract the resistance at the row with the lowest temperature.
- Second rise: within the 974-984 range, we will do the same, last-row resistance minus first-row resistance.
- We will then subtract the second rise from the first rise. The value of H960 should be -2.3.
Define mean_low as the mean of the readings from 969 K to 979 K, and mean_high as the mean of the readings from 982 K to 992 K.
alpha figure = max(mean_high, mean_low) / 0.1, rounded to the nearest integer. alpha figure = 58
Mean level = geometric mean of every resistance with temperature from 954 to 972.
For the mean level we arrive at 5.1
